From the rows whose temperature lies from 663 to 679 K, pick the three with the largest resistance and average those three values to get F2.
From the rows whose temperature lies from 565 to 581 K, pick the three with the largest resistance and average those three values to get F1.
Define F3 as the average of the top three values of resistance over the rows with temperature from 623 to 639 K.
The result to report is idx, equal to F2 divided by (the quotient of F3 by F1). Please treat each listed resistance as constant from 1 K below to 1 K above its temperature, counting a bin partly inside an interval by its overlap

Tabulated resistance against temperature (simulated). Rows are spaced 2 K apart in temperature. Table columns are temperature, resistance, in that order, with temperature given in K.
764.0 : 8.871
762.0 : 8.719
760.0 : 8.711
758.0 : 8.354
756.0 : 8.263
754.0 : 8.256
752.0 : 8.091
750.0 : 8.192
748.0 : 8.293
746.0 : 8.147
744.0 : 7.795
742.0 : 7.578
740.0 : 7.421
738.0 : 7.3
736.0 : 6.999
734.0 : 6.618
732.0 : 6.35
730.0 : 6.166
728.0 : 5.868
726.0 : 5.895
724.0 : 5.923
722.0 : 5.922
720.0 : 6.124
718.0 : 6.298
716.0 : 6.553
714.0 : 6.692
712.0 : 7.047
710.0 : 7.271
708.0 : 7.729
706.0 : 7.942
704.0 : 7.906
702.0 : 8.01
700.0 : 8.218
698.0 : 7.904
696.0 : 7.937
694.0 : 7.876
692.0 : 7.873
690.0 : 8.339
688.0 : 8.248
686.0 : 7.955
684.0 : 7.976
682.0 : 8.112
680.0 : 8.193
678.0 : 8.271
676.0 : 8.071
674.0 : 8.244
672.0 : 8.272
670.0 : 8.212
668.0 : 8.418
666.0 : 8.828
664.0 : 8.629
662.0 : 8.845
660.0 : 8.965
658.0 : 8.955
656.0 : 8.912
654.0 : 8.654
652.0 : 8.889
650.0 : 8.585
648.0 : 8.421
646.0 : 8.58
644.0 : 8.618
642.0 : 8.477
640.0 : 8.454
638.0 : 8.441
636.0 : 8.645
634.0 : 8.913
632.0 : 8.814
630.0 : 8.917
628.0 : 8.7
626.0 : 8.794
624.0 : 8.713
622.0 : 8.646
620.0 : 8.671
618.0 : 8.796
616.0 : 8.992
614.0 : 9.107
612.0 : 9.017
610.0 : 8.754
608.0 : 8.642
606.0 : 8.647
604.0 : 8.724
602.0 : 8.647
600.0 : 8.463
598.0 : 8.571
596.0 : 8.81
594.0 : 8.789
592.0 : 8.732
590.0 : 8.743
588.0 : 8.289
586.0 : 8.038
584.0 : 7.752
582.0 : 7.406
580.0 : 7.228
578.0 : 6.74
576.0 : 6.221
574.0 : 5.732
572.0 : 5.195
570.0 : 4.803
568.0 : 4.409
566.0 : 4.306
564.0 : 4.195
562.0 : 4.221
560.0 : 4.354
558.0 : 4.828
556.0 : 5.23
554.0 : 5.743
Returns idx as 7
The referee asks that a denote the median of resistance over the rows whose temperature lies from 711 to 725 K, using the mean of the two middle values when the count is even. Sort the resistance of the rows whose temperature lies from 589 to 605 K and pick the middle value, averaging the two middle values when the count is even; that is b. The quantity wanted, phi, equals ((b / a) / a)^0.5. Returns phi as 0.47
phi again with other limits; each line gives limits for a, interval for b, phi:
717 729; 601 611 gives 0.50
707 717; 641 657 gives 0.42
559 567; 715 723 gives 0.58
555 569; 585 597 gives 0.68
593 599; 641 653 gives 0.33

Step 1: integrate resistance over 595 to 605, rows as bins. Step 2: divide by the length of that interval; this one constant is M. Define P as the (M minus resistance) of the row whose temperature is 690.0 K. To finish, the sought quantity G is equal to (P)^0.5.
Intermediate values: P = 0.30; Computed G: 0.6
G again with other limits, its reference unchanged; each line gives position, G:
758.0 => 0.5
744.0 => 0.9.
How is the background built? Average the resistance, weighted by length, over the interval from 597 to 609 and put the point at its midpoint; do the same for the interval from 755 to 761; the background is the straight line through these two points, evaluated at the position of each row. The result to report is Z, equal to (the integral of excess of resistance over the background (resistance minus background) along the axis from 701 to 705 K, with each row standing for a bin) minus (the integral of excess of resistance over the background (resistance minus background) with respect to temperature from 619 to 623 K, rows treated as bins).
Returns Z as -2.4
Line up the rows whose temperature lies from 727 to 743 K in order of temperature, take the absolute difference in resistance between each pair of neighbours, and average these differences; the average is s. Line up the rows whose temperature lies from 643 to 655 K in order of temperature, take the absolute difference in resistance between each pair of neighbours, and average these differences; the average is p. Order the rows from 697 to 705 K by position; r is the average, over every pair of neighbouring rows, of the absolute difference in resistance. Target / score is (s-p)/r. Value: 0.3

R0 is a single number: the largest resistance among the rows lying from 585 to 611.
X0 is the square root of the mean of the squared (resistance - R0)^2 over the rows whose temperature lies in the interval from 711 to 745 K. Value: 5.8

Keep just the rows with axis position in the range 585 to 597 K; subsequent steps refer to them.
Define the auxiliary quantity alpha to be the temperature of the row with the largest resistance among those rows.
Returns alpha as 596.0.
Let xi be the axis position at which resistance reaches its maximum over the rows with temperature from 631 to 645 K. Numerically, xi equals 634.0 K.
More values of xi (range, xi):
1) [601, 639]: 614.0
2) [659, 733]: 660.0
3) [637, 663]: 660.0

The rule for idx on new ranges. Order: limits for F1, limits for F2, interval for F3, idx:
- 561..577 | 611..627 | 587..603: 6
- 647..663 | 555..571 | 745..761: 5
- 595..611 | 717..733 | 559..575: 10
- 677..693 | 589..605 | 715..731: 11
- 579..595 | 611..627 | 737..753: 10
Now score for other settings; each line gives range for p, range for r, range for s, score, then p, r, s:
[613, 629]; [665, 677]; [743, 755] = 0.4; 0.100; 0.18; 0.173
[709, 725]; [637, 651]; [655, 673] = -0.4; 0.193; 0.09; 0.158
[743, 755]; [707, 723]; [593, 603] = -0.1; 0.173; 0.26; 0.138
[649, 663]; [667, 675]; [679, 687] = -0.8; 0.162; 0.10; 0.079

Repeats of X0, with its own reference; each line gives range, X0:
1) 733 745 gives 2.8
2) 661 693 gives 0.4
